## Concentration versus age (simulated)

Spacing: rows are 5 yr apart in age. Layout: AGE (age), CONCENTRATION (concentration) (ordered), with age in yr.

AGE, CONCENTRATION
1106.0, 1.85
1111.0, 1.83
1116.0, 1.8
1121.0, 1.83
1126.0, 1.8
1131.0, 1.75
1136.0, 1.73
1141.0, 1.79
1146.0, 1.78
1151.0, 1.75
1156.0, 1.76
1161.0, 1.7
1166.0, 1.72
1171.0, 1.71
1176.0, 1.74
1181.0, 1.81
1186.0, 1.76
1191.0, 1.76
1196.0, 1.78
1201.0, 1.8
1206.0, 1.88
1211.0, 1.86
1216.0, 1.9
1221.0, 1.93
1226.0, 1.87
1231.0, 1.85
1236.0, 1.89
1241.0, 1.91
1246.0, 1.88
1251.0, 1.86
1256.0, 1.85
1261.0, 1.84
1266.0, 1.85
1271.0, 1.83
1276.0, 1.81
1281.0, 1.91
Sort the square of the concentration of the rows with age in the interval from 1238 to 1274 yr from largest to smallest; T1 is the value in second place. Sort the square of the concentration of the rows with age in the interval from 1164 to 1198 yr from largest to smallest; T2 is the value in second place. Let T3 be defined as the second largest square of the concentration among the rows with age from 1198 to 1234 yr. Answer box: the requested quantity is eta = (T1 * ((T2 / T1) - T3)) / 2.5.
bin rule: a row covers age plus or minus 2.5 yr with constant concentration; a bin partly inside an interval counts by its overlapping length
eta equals -3.8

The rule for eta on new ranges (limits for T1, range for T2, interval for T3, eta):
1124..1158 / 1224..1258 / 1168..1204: -2.7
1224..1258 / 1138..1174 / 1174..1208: -3.4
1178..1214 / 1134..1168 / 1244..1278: -3.5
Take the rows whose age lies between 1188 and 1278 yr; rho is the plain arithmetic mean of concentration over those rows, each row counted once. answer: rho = 1.85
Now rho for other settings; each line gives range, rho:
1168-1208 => 1.78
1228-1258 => 1.87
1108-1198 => 1.77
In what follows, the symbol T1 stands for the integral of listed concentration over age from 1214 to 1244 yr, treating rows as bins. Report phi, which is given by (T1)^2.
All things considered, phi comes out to 3219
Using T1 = 56.7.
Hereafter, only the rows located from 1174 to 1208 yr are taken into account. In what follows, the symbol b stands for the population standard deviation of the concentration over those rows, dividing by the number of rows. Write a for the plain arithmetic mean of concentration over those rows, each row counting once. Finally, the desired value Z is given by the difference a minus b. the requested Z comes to 1.75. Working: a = 1.79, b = 0.043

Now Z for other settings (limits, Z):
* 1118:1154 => 1.74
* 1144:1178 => 1.71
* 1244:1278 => 1.83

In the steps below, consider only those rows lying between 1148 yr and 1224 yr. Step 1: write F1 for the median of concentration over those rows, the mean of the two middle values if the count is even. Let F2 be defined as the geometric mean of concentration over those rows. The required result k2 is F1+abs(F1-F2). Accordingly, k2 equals 1.79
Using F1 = 1.760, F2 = 1.79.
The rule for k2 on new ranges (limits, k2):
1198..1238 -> 1.88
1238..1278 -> 1.85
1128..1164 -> 1.75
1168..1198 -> 1.76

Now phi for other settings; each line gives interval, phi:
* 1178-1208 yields 2903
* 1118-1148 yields 2853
